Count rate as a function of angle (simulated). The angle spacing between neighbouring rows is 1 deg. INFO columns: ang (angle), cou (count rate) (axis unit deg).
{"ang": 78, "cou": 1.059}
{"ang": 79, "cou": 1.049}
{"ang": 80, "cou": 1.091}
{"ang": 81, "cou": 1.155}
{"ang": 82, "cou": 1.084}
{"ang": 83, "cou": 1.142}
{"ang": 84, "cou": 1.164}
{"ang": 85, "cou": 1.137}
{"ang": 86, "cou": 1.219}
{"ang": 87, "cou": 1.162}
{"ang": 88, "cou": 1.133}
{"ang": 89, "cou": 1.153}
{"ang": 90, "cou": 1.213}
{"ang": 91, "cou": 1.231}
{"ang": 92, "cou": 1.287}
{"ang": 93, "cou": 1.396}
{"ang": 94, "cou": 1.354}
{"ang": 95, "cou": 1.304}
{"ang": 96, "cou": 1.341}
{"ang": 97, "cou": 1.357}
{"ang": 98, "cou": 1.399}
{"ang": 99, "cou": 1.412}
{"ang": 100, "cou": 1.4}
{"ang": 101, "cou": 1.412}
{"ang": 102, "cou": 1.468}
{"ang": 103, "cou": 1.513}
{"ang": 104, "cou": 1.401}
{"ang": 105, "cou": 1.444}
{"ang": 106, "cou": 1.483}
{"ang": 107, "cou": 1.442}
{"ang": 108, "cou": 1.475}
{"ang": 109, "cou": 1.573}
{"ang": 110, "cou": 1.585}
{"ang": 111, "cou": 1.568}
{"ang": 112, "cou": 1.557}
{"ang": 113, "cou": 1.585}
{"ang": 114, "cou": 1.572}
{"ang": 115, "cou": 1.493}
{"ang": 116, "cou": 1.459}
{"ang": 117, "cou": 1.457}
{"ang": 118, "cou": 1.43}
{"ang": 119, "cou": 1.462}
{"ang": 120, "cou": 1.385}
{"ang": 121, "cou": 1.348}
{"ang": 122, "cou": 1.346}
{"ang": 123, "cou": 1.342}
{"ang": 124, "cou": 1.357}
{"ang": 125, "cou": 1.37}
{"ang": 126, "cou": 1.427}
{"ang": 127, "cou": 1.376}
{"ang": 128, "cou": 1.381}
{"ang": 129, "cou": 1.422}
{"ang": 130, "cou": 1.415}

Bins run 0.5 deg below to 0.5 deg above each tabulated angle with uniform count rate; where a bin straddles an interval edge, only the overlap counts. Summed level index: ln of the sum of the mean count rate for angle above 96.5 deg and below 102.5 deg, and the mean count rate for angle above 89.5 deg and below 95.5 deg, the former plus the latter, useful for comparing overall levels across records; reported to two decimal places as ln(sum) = 1.00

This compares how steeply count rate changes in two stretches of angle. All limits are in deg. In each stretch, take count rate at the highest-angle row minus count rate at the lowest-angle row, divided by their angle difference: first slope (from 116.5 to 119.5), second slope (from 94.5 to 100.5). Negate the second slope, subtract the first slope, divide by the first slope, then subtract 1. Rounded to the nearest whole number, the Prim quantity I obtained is -10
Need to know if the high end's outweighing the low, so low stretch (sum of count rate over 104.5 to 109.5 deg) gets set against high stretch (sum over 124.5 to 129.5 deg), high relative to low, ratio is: 0.94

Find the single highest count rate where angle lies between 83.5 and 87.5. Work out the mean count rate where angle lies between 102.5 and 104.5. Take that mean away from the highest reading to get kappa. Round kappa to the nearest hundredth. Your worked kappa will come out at -0.24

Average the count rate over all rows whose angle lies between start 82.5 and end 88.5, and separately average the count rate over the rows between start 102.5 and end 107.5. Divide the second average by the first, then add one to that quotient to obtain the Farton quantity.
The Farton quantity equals 2.26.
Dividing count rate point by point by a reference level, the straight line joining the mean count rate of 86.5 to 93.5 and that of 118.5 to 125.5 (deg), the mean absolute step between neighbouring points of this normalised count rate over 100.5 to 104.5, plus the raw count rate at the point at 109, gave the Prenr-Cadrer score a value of 1.63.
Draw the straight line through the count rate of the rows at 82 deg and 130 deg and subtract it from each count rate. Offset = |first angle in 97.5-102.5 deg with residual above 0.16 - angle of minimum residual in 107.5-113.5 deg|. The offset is 10 deg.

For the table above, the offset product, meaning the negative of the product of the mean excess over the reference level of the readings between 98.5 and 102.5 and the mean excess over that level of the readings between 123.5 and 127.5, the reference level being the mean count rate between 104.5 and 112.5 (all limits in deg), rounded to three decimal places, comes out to -0.012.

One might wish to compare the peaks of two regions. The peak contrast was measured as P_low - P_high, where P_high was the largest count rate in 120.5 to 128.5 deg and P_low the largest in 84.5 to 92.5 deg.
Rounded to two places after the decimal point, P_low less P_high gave -0.14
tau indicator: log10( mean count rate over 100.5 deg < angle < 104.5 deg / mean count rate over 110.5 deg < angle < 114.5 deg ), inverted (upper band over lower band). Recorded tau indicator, 0.035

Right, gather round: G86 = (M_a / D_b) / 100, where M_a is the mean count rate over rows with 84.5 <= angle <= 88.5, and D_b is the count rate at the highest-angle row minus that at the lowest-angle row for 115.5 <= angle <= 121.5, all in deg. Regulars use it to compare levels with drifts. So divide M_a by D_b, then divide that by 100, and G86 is -0.10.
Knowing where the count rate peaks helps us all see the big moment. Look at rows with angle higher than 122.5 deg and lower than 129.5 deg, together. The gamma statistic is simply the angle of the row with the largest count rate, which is 126 deg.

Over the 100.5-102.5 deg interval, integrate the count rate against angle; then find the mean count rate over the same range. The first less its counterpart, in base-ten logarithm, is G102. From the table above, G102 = 0.158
